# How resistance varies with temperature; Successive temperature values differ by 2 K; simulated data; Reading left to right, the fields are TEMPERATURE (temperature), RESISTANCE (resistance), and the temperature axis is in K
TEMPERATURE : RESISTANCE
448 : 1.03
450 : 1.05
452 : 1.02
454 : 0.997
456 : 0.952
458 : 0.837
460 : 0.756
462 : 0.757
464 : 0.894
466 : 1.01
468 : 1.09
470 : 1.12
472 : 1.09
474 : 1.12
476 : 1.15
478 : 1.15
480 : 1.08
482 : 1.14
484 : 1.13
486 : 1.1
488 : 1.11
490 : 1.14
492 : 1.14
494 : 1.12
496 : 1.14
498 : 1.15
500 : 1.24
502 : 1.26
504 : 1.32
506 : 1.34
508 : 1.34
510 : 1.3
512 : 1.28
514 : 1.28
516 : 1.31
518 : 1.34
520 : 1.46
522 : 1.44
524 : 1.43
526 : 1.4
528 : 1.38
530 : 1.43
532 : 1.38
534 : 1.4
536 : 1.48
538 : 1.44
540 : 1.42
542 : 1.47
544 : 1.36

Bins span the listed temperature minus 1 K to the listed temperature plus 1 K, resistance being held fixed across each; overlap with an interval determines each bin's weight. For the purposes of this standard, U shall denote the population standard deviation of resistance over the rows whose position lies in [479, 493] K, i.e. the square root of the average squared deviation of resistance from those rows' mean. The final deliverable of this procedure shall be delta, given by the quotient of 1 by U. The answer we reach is 45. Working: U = 0.022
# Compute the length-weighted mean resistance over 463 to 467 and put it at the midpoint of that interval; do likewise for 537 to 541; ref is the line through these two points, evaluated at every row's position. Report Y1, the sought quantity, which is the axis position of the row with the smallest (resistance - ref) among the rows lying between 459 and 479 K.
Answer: 462 K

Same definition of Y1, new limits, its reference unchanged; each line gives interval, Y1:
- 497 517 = 498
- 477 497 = 494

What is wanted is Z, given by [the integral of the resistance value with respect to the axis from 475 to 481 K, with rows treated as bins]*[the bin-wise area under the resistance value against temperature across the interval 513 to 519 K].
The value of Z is 53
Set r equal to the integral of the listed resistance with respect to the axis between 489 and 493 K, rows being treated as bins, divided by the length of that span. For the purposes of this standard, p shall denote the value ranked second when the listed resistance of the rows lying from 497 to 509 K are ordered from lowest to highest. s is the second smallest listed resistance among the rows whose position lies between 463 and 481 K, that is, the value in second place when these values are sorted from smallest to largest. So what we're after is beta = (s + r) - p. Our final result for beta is 0.9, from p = 1.24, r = 1.14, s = 1.01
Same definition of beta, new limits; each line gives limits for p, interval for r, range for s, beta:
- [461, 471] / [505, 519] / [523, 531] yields 1.8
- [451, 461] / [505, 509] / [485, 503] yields 1.6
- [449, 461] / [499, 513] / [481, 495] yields 1.6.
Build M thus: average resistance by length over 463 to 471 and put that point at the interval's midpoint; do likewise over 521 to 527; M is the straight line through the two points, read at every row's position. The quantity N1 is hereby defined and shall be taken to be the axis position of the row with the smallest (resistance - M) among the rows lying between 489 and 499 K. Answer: 494 K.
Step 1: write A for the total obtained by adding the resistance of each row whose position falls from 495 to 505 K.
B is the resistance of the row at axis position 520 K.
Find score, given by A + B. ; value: 7.6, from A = 6.1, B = 1.46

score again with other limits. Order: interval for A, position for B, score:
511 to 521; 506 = 8.0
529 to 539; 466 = 8.1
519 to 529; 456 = 8.1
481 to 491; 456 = 6.6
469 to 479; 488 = 6.7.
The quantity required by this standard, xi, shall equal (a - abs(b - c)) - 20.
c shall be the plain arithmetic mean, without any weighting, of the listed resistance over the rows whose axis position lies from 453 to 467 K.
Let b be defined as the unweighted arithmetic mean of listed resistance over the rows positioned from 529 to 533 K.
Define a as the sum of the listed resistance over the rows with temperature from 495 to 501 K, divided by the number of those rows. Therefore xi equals -19.3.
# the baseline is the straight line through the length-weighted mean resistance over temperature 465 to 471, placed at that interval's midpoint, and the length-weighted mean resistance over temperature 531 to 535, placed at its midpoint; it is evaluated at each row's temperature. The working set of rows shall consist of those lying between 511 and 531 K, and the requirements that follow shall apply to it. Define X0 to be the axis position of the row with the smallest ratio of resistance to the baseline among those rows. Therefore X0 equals 514 K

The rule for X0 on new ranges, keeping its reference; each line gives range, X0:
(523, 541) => 532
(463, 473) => 464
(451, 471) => 462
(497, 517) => 498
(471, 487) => 486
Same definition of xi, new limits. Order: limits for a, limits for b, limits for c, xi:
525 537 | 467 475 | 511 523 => -18.8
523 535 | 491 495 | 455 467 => -18.9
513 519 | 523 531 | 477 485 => -19.0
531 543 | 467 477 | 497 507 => -18.7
